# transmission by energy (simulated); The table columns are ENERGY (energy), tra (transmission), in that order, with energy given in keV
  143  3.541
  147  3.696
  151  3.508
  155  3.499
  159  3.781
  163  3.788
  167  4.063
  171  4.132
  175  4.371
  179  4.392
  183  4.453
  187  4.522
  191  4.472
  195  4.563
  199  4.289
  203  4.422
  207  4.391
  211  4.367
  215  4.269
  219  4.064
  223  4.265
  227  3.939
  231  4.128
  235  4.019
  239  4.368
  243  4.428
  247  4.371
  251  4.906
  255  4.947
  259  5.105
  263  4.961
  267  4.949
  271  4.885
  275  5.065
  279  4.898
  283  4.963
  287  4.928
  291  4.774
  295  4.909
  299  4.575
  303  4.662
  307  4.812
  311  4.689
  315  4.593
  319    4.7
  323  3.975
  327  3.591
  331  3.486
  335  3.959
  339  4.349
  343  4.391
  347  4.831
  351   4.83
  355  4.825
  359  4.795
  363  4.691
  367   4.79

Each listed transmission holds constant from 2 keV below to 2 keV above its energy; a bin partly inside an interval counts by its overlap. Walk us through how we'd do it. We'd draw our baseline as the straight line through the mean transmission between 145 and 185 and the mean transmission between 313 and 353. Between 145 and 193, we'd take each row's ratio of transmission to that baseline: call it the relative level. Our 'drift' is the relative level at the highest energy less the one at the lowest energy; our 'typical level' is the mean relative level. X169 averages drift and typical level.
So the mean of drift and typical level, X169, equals 0.60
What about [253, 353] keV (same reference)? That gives 0.51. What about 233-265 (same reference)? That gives 0.67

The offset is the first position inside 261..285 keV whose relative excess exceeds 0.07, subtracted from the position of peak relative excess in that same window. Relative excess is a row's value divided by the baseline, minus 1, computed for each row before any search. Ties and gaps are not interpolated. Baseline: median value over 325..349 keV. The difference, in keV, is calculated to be 12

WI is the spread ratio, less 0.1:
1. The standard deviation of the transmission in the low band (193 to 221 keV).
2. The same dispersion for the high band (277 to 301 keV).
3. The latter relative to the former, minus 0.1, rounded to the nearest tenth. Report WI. 0.8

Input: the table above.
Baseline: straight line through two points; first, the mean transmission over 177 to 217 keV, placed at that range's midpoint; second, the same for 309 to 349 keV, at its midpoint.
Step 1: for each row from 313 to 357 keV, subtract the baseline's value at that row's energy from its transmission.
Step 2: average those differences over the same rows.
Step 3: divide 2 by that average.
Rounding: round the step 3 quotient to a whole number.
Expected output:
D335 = 28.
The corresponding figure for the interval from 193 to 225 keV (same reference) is -28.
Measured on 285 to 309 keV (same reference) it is 4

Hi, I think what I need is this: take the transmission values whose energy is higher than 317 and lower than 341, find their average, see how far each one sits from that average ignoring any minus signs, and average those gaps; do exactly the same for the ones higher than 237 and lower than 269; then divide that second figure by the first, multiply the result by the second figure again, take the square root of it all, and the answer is 0.47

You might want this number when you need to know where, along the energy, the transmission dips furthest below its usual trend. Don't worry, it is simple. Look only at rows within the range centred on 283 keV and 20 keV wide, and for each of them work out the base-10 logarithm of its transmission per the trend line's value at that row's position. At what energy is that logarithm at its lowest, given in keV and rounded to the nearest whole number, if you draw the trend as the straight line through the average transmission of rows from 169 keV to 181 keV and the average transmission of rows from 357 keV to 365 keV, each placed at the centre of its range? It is 291 keV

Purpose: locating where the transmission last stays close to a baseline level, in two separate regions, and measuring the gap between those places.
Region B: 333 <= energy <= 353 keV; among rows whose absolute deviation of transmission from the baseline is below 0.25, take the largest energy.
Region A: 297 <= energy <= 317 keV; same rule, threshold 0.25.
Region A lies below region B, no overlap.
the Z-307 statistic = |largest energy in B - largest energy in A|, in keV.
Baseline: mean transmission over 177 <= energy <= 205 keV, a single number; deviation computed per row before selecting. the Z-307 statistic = 28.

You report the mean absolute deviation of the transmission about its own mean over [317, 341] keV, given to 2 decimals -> 0.34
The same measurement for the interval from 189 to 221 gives 0.11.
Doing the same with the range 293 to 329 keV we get 0.32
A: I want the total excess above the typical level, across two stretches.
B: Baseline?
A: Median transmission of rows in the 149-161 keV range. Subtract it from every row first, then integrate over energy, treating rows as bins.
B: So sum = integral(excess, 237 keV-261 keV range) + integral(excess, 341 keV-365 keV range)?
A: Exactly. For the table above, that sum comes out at 58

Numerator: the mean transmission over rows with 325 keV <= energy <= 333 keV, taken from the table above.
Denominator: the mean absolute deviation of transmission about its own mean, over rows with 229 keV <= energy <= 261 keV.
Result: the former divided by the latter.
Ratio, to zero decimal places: 10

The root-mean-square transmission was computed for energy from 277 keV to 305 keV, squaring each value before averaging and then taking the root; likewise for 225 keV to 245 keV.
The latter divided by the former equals 0.87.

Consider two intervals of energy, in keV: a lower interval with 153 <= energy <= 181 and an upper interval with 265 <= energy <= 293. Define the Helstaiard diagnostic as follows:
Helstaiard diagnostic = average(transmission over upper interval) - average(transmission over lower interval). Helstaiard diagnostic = 0.9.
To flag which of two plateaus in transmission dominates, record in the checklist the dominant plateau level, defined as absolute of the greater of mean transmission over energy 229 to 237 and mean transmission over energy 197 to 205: 4.36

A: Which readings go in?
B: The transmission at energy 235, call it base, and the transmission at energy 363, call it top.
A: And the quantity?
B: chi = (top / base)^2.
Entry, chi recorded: 1.36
